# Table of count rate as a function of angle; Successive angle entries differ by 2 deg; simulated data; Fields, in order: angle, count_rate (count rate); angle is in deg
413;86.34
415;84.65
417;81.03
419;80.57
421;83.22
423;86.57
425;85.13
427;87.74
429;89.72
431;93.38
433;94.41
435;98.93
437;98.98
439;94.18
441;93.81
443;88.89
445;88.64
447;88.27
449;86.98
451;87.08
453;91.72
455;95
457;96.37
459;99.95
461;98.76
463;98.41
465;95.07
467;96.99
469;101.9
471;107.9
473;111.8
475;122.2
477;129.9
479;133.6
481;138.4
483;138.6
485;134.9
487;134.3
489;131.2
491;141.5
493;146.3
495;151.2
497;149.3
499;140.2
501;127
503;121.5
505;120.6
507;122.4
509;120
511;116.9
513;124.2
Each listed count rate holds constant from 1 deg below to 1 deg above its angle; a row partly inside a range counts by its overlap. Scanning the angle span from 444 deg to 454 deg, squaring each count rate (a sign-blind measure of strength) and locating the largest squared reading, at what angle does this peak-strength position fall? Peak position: 453 deg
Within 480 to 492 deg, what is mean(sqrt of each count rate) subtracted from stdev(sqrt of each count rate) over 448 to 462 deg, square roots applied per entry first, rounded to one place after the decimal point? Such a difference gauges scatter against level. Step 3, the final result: -11.4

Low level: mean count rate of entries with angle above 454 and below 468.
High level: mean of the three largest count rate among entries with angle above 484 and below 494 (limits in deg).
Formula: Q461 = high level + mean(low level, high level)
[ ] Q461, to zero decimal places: 260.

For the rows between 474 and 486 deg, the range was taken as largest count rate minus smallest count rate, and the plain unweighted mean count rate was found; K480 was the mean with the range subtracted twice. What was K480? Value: 100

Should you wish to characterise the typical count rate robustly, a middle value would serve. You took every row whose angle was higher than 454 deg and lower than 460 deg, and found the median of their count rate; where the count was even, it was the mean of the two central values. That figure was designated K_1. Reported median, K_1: 96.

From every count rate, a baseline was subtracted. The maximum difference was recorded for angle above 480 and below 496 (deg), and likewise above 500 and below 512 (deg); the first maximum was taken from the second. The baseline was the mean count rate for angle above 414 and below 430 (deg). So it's -24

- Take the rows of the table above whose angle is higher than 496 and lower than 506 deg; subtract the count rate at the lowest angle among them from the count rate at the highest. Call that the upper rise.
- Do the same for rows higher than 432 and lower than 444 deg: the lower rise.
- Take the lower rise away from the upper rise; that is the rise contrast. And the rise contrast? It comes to -23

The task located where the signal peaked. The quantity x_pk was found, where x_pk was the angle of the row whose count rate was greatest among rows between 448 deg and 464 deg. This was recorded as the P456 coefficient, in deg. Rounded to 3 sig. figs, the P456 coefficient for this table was 459 deg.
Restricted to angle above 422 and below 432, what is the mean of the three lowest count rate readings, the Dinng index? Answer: 86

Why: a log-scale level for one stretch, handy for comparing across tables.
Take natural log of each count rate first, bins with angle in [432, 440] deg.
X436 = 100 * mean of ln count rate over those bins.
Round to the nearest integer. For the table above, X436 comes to 457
